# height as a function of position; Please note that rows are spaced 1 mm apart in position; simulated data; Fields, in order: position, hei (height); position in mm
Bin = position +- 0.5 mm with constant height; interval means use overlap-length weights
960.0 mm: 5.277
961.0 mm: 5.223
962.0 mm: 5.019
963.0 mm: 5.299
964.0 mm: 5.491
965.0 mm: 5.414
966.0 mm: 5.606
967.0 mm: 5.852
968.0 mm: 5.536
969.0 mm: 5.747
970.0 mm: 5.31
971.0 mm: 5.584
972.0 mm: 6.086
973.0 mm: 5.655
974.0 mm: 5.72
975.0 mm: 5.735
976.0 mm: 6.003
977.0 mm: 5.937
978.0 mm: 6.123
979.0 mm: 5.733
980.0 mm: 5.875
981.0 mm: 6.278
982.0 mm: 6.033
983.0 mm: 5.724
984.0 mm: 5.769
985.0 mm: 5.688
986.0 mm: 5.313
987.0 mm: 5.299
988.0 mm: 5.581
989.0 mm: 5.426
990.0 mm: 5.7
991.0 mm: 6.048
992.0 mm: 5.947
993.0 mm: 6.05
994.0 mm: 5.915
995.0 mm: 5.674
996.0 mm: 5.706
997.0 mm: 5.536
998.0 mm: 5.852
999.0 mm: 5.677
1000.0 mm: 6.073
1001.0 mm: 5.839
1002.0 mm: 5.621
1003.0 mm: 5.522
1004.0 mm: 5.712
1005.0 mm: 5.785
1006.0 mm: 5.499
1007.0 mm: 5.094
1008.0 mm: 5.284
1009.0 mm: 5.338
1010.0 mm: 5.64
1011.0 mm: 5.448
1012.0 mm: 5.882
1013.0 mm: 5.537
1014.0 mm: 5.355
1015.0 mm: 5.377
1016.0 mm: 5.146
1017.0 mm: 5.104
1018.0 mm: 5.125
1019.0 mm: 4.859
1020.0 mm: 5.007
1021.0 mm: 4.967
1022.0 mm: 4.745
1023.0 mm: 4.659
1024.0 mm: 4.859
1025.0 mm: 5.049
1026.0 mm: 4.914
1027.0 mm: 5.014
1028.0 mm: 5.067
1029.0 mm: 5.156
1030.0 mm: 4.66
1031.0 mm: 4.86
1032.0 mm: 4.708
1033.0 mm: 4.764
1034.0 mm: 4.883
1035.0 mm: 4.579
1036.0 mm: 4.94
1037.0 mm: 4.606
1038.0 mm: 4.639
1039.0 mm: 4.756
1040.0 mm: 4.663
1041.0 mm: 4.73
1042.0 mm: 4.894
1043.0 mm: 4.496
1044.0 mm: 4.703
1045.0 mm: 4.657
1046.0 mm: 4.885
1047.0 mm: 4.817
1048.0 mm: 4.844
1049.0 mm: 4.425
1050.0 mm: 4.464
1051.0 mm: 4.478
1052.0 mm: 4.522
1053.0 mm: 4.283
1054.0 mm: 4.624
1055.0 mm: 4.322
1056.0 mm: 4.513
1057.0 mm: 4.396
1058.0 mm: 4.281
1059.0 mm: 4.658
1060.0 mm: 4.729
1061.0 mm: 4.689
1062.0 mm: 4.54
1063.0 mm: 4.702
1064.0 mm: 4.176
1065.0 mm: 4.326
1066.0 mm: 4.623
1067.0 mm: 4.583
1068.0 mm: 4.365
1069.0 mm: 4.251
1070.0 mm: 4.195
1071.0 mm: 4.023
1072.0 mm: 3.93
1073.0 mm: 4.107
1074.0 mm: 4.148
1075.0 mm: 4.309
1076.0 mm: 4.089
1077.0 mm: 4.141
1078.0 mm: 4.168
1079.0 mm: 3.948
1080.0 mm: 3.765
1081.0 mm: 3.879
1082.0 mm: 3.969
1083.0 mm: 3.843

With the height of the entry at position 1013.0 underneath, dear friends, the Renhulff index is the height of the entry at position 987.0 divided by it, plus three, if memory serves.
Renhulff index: 3.96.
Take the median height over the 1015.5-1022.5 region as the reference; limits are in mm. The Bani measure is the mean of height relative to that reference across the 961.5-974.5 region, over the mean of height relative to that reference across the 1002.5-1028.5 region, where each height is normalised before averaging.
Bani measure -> 1.06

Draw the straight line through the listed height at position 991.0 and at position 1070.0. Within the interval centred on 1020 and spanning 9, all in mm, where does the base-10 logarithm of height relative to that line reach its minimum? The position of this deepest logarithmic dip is 1023.0 mm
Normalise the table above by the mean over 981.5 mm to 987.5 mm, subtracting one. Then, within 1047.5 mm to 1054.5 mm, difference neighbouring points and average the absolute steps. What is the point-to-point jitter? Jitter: 0.032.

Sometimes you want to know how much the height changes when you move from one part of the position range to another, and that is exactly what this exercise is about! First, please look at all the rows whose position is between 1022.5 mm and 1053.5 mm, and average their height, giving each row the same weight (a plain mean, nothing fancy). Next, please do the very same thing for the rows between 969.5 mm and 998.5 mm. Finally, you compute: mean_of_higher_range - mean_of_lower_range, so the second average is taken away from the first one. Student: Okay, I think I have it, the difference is -1.0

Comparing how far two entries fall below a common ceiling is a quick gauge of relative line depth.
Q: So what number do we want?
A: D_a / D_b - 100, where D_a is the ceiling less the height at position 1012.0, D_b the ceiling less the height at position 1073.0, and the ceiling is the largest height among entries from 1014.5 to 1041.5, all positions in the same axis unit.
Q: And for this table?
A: -100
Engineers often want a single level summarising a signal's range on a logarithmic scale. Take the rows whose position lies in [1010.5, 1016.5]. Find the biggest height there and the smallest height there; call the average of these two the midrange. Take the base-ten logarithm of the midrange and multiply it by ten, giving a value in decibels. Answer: 7.4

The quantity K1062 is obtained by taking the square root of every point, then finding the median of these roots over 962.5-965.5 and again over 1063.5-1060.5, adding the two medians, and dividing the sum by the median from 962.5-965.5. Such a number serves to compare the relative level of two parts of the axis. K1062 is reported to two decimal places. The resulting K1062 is 1.93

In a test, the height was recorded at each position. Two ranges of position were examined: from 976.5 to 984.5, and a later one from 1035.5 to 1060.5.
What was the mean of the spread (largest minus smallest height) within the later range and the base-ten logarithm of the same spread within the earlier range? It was 0.20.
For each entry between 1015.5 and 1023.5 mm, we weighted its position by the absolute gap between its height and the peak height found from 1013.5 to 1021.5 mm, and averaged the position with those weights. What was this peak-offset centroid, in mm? 1020.3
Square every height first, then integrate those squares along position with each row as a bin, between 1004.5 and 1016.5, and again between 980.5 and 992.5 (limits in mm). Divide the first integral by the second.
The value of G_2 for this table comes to 0.90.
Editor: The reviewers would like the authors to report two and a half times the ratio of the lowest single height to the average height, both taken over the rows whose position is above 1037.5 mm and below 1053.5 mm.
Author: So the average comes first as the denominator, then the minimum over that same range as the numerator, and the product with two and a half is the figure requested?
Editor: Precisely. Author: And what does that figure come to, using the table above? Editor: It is 2.31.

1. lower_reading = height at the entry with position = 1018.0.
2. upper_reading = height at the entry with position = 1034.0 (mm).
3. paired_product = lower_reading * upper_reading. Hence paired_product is 25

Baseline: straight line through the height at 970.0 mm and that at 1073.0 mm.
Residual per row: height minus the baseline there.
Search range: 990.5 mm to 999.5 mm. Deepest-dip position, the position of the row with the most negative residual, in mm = 997.0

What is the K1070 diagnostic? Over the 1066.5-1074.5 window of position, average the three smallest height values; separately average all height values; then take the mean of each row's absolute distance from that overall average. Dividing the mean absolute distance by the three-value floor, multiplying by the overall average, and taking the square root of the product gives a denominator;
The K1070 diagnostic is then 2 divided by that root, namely 5.1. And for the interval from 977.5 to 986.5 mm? 4.2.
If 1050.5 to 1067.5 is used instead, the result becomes 5.1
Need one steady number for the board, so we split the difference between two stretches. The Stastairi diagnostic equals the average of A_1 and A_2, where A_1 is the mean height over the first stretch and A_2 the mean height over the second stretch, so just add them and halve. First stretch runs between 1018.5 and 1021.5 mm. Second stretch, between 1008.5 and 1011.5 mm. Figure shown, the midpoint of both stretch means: 5.21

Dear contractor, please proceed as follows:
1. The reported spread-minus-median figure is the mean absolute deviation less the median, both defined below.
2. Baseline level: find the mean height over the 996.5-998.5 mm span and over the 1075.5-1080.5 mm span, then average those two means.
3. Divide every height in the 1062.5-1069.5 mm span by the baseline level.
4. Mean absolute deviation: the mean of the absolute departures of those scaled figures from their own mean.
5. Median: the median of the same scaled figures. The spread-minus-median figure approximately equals -0.86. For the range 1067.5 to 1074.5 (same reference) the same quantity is -0.83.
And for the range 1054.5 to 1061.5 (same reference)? -0.90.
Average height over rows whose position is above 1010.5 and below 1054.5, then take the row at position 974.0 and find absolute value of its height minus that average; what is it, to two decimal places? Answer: 0.85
